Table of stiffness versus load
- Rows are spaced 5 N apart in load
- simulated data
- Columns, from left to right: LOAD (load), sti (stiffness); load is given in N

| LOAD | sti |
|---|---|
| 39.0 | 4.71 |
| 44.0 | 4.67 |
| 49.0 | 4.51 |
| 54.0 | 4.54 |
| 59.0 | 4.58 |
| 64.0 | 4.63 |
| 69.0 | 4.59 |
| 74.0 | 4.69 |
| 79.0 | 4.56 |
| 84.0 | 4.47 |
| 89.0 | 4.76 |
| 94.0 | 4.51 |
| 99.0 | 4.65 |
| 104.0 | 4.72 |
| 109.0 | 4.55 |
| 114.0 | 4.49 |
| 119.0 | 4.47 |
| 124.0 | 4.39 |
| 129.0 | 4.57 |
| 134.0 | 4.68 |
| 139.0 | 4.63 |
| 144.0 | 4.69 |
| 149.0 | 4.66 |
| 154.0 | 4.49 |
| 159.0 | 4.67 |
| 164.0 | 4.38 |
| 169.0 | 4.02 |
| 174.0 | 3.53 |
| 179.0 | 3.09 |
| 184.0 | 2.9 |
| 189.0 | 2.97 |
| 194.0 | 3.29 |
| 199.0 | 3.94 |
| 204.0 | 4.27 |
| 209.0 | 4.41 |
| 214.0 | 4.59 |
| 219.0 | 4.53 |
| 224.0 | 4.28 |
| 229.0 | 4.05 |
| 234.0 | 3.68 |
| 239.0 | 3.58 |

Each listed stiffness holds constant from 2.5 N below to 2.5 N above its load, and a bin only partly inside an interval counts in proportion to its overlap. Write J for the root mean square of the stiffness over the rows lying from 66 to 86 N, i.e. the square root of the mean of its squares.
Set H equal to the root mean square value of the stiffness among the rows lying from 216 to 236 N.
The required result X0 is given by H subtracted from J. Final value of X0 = 0.4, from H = 4.15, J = 4.6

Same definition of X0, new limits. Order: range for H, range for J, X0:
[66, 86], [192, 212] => -0.6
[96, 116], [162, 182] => -0.8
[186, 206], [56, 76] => 1.0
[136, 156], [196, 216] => -0.3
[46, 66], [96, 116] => 0.0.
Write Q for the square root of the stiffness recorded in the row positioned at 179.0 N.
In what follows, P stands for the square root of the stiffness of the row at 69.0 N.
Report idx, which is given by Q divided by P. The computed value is 0.82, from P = 2.14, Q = 1.76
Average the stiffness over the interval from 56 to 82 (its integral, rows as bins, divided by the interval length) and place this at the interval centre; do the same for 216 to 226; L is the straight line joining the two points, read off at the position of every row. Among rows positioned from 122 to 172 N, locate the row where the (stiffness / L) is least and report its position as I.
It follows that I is 169.0 N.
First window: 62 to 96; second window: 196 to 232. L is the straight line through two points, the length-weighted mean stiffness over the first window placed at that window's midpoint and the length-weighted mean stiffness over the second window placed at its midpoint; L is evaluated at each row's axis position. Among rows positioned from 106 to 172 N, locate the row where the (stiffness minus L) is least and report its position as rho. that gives 169.0 N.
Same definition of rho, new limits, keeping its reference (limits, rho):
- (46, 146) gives 49.0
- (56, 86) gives 84.0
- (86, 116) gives 94.0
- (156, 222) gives 184.0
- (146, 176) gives 174.0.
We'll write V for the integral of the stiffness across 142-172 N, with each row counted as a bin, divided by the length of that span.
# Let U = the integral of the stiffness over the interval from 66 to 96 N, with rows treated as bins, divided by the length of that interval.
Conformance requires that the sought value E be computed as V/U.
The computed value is 0.97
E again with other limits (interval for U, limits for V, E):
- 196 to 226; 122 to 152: 1.07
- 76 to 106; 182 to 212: 0.79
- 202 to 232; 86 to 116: 1.06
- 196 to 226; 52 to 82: 1.06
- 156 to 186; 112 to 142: 1.20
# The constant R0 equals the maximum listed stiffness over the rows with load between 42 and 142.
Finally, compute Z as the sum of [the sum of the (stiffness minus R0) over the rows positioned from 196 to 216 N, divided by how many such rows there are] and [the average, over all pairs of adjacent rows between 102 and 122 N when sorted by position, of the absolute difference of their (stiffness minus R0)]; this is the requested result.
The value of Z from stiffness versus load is -0.37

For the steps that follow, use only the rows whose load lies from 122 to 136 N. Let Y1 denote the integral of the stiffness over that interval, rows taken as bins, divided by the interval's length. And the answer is 4.55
